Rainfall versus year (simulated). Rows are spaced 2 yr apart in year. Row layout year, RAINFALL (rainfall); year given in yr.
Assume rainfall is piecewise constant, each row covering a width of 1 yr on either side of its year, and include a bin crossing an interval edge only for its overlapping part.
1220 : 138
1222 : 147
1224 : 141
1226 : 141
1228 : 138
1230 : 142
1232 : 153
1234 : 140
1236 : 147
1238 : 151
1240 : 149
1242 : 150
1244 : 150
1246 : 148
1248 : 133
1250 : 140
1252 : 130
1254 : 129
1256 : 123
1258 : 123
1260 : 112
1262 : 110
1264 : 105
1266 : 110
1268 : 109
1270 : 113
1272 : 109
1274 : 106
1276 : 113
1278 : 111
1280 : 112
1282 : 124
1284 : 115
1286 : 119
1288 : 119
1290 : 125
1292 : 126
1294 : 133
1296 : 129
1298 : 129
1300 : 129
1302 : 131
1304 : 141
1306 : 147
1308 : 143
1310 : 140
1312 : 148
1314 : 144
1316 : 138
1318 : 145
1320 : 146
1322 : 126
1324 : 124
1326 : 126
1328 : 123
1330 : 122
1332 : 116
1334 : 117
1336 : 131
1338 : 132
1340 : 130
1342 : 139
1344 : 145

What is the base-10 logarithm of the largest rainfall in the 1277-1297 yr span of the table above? 2.124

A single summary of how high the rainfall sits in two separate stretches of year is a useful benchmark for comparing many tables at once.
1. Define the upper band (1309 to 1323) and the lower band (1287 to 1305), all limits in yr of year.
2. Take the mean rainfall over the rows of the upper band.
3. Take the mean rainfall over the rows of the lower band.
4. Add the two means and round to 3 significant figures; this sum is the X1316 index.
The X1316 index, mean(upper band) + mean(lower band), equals 270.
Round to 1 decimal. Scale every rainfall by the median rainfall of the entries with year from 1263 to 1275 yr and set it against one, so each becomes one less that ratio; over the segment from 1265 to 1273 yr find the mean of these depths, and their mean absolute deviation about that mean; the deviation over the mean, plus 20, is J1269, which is 18.9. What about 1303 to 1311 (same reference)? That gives 19.9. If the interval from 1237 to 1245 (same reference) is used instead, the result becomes 20.0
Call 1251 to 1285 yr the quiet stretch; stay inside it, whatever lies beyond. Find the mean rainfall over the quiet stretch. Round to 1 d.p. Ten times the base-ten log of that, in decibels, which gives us 20.6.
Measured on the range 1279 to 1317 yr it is 21.2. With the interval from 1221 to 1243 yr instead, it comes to 21.6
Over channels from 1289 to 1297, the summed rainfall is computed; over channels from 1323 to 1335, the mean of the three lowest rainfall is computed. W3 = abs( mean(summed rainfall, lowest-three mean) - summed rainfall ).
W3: 197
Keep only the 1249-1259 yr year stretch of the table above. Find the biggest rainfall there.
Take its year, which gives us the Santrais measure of 1250 yr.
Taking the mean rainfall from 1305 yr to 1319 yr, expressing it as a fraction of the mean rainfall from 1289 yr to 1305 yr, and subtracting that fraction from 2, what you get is 0.90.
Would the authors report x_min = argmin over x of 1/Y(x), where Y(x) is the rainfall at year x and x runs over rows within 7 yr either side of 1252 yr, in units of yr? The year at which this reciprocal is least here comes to 1246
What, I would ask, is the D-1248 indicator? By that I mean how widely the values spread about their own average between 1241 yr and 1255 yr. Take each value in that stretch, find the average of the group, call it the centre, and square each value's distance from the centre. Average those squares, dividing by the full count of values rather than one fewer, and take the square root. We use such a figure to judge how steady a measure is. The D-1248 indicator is 9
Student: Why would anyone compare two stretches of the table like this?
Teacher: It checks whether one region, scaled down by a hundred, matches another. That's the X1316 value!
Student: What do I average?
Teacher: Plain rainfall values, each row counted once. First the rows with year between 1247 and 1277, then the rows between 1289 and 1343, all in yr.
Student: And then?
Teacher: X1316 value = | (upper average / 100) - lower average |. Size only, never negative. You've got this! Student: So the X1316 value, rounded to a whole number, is 116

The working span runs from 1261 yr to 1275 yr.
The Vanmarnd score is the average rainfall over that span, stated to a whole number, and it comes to 109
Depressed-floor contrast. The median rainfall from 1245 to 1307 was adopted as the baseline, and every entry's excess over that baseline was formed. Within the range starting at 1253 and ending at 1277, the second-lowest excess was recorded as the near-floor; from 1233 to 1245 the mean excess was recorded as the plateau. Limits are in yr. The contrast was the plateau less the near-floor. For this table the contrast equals 42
